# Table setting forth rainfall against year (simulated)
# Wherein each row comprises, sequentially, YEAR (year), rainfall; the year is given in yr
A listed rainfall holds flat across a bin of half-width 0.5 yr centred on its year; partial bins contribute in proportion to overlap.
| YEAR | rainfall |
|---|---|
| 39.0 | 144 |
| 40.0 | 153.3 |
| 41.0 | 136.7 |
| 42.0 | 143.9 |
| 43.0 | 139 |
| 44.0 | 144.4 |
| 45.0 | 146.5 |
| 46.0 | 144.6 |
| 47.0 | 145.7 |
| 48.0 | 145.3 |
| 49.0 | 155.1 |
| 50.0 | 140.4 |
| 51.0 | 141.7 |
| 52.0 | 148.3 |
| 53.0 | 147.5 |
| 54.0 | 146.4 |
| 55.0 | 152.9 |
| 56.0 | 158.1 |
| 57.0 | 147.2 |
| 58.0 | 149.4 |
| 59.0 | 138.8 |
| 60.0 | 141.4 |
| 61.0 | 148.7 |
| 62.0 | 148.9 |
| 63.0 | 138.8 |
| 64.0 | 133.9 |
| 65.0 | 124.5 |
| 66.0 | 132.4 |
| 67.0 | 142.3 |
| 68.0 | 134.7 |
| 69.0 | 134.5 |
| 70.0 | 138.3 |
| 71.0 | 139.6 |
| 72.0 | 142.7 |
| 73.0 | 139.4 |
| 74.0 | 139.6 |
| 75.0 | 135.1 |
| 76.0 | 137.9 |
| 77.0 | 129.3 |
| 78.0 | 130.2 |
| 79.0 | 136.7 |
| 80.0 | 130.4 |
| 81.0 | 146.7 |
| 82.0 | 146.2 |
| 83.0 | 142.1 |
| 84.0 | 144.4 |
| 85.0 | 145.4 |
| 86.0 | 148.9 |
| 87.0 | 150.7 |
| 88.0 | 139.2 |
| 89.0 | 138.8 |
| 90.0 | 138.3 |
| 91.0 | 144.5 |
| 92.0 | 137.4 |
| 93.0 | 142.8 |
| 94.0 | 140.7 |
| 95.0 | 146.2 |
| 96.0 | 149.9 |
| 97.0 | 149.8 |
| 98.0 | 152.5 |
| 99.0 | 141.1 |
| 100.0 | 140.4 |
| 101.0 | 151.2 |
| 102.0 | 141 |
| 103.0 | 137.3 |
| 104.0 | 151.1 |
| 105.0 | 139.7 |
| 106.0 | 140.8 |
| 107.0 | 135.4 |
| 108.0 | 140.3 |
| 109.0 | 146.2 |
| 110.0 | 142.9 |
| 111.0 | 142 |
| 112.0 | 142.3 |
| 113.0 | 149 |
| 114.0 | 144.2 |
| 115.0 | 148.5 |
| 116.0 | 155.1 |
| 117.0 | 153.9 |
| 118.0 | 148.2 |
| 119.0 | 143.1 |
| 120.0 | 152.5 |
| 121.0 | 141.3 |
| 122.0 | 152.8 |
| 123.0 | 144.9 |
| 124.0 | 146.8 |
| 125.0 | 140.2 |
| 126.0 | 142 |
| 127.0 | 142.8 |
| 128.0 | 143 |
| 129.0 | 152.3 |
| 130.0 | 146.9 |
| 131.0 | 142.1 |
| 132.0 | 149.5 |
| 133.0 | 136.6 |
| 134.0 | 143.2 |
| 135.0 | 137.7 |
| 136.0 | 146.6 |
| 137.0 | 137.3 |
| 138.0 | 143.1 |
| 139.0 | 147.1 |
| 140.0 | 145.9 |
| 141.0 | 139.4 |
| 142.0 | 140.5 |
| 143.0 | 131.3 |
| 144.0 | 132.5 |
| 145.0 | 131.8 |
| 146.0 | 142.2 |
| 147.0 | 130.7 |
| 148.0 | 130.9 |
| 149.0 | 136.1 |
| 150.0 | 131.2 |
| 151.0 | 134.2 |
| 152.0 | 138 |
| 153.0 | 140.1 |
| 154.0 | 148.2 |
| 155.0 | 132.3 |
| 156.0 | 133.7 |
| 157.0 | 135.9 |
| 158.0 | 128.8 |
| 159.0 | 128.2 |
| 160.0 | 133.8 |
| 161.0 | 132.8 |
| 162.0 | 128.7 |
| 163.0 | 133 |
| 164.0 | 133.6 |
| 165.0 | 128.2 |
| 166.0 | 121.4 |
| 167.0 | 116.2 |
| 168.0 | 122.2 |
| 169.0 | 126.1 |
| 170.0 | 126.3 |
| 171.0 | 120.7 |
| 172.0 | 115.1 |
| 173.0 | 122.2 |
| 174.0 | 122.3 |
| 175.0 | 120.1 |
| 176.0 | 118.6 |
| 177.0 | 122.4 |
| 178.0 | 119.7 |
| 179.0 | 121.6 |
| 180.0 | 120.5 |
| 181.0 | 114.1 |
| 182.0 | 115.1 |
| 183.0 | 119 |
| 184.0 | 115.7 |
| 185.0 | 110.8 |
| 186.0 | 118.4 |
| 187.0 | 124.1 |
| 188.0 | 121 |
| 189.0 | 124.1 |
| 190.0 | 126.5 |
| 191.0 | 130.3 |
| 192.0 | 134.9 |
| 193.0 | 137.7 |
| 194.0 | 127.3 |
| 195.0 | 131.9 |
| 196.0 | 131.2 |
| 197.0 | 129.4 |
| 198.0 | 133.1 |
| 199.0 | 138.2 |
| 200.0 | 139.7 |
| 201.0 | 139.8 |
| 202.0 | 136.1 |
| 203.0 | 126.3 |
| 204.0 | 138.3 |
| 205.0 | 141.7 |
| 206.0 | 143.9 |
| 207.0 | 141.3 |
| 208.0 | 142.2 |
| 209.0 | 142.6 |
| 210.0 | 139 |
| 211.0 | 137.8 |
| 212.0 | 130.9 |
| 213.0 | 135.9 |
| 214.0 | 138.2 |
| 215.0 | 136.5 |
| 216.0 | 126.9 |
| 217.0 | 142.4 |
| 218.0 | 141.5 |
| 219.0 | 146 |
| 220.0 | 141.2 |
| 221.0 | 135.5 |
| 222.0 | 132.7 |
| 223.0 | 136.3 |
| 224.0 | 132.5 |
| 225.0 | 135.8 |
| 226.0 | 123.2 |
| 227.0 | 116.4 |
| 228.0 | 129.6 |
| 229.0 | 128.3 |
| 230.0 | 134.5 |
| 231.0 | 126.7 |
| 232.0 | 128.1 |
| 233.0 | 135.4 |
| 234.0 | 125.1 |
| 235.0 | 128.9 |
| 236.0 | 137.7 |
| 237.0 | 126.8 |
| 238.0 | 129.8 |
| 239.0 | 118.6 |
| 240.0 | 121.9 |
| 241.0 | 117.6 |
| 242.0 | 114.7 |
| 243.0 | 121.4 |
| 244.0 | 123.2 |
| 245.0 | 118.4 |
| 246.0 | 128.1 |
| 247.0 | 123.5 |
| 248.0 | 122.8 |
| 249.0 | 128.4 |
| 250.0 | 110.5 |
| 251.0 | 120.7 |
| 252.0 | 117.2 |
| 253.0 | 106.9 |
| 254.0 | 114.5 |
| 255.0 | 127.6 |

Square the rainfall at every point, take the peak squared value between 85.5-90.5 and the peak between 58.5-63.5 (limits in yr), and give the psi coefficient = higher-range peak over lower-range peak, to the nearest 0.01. 1.02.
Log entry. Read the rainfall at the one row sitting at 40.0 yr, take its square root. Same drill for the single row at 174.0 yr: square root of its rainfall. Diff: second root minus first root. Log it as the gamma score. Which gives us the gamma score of -1.3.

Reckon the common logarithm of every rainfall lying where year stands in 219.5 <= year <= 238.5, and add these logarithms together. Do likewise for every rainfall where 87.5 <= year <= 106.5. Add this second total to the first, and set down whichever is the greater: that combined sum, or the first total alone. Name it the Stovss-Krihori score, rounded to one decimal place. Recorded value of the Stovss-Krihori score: 81.2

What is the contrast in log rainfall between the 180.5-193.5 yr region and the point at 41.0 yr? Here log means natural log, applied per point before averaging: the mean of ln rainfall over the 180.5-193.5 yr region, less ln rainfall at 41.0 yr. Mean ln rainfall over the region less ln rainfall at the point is -0.11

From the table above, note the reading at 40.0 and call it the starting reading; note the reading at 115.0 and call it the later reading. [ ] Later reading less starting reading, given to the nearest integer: -5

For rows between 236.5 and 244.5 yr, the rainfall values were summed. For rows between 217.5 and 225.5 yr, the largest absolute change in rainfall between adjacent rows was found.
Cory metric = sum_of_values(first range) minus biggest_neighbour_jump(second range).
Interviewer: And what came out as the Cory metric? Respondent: 968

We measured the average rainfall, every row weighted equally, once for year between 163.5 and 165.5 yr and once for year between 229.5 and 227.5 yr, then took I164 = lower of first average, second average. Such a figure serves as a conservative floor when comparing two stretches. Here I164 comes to 129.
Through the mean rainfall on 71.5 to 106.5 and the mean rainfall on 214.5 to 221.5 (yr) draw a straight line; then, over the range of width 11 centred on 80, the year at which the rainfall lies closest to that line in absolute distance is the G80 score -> 83.0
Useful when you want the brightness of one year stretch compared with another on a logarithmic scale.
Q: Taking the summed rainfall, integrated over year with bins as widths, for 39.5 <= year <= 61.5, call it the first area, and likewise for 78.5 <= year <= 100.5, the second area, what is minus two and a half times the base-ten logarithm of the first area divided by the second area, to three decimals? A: -0.021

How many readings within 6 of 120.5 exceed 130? 12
